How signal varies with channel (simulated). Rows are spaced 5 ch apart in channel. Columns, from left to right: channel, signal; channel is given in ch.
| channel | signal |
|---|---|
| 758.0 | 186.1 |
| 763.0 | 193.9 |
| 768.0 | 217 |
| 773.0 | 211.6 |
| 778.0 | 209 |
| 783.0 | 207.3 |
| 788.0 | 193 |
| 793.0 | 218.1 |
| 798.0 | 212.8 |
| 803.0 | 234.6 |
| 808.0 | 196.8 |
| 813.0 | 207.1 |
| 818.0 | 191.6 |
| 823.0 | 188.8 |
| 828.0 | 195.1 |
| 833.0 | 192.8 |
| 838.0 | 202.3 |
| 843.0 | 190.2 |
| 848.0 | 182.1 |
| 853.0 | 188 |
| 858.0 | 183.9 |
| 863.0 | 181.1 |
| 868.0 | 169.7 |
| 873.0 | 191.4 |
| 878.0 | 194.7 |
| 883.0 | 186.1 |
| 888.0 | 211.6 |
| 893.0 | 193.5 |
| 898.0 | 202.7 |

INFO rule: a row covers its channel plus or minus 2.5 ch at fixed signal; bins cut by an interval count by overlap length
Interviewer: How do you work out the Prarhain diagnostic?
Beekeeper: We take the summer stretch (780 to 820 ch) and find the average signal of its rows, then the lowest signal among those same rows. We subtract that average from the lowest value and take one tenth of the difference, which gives -1.6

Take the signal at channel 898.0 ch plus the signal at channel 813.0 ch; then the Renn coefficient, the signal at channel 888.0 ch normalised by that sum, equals 0.52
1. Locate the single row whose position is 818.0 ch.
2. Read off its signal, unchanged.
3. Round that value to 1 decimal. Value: 191.6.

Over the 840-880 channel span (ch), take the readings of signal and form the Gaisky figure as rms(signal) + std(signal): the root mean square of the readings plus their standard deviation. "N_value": 193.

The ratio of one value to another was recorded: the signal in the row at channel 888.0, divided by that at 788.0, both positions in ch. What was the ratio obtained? 1.10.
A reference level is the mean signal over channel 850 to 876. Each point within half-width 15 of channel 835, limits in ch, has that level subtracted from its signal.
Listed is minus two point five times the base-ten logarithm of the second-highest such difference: -2.7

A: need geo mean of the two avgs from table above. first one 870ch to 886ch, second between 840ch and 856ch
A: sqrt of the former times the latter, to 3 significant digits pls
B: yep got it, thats 189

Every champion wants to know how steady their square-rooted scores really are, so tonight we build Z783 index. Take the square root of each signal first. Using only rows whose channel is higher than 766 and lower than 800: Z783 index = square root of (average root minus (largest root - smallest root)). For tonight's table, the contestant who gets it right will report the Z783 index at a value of 3.69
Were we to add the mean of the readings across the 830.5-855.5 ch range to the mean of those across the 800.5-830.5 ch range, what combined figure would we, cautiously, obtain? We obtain 393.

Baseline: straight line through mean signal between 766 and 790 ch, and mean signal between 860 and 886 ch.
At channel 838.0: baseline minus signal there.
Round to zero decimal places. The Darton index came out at -9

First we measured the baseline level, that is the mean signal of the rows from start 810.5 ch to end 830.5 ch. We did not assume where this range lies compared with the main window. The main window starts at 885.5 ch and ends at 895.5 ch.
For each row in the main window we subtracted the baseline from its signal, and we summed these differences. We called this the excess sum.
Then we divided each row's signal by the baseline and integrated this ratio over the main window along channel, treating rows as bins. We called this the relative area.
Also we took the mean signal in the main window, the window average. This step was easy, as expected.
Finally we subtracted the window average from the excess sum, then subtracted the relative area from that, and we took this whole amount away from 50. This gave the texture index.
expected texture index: 249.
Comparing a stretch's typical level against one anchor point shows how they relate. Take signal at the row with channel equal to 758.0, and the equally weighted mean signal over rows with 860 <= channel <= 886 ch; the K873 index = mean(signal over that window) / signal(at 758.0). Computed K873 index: 0.99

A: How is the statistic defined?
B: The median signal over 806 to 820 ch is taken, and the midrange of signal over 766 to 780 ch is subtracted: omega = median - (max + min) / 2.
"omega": -16.2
